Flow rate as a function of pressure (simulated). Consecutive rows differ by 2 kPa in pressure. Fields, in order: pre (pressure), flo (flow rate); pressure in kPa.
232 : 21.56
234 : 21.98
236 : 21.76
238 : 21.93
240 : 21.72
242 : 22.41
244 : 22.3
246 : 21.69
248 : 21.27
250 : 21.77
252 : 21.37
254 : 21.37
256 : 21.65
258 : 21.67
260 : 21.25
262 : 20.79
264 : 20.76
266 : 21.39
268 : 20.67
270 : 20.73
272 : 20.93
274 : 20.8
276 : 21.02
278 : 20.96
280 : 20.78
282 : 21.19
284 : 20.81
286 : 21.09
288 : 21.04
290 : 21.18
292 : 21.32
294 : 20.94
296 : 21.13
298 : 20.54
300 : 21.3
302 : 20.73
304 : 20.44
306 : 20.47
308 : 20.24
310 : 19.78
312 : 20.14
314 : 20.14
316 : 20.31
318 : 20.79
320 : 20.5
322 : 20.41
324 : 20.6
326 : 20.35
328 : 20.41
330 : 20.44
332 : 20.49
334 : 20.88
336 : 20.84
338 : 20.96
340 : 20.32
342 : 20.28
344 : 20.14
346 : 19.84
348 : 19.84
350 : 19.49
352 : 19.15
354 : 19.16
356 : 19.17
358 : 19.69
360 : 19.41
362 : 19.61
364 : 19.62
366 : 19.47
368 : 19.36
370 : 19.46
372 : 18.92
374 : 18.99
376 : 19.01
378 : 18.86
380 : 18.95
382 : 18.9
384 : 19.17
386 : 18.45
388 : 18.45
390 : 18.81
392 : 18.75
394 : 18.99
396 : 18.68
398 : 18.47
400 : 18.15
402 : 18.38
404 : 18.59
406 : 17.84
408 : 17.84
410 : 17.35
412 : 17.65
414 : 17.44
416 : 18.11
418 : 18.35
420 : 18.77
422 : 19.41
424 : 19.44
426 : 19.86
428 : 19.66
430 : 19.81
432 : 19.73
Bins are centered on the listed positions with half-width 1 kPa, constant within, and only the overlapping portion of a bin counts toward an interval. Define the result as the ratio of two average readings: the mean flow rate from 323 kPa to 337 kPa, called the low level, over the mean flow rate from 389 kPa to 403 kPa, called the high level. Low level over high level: 1.11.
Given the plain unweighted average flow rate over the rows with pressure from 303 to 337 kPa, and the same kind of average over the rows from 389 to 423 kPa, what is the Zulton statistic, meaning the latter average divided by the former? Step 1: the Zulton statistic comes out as 0.90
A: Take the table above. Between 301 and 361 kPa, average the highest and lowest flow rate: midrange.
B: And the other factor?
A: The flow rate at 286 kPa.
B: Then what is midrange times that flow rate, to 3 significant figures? 423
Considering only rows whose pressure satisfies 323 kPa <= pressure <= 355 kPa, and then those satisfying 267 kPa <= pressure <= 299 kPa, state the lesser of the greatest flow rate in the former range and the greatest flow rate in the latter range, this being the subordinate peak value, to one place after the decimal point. 21.0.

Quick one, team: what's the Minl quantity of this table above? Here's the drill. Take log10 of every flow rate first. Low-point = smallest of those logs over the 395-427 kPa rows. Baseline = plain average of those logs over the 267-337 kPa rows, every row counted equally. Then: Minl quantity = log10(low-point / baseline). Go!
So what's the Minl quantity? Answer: -0.0260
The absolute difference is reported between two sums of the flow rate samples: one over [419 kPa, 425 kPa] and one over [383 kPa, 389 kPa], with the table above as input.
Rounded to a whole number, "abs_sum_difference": 2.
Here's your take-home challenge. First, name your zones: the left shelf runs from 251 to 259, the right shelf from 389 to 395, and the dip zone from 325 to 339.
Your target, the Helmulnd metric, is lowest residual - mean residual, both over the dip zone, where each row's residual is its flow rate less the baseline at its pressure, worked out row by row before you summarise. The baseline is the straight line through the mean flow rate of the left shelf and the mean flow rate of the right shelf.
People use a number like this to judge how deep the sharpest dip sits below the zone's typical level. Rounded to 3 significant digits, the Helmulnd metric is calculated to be -0.391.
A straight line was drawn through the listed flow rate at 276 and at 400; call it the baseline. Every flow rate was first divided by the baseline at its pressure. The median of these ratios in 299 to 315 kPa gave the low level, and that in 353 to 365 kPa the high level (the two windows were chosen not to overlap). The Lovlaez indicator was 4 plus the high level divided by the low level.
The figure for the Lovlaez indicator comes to 5.02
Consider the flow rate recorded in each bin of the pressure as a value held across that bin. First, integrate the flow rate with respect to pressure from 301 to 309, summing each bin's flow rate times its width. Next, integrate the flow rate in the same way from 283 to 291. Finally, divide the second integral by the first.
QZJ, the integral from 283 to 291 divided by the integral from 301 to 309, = 1.03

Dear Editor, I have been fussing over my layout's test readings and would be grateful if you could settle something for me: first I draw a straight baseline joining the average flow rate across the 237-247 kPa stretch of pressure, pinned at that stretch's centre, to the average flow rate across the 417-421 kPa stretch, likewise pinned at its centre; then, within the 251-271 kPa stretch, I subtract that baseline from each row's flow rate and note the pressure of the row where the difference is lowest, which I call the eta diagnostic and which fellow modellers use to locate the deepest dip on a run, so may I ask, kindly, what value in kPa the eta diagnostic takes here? 268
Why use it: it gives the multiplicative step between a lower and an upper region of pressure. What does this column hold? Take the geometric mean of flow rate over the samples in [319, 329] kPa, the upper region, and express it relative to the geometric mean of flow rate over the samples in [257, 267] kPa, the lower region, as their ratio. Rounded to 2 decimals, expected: 0.97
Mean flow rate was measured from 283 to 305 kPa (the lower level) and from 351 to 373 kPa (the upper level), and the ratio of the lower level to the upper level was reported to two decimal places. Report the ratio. 1.08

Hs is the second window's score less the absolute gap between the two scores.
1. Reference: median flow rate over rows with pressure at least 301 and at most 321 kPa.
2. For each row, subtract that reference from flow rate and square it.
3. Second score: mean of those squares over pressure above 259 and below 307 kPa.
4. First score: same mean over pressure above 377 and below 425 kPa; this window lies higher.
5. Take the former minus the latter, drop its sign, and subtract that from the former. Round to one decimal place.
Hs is -3.1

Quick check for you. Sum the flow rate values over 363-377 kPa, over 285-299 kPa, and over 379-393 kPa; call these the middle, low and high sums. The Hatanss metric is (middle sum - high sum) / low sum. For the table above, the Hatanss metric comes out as 0.02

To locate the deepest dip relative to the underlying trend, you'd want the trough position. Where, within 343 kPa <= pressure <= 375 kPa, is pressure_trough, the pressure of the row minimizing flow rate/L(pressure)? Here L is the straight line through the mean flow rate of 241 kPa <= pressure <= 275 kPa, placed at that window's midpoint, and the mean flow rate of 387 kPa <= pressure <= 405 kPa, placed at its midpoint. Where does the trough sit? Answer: 352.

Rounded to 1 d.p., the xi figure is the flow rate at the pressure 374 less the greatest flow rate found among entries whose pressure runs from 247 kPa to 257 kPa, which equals -2.8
